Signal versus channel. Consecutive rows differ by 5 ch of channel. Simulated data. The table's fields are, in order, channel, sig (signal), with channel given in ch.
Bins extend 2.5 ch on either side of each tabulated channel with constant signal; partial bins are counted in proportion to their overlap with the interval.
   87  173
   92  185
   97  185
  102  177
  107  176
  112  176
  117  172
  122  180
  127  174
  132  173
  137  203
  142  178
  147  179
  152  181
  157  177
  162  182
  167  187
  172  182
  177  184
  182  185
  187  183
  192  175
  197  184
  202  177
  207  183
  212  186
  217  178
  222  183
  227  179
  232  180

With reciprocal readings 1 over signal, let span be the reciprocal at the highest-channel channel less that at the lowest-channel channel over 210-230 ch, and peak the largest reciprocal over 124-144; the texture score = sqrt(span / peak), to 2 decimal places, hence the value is 0.19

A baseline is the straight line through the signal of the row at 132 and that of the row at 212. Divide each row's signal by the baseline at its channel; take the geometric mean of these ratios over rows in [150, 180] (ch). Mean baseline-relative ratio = 1.022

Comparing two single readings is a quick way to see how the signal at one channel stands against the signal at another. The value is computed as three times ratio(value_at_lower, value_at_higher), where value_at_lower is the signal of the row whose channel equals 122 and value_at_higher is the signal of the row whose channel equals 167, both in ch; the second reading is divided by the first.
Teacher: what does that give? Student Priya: 3.12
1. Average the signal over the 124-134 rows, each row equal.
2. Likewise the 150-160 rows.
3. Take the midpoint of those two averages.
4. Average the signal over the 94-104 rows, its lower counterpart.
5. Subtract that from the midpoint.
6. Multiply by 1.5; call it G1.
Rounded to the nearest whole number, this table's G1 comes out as -7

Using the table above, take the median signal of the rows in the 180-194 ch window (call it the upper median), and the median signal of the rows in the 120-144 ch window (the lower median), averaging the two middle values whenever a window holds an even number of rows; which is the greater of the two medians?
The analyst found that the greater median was 183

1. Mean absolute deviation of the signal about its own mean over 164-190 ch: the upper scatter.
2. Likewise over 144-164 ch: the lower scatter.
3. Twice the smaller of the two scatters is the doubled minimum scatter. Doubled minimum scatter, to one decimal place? 2.9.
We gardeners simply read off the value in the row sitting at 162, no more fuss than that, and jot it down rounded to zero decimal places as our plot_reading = 182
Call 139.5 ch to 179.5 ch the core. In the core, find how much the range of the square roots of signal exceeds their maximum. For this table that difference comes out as -13.30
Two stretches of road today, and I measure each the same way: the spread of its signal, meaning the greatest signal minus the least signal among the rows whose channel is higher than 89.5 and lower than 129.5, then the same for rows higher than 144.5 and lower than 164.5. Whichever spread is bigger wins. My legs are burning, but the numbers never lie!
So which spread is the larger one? 13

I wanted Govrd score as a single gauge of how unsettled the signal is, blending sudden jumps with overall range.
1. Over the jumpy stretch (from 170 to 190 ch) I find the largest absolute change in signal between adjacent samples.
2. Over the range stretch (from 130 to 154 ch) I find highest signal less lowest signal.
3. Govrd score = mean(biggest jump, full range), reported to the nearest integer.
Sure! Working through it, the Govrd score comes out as 16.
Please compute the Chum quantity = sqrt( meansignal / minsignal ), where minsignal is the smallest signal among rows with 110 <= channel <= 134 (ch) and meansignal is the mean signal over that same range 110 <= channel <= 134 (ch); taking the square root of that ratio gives 1.01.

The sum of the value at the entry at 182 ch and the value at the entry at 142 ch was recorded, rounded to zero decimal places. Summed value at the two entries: 363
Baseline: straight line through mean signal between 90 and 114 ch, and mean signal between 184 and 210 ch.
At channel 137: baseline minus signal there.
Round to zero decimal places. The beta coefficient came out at -23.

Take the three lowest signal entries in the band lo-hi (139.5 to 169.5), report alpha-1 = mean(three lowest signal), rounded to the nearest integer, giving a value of 178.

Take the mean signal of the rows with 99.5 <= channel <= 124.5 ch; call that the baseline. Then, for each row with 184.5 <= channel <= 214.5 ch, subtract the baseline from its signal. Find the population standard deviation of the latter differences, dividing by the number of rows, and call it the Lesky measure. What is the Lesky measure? 3.9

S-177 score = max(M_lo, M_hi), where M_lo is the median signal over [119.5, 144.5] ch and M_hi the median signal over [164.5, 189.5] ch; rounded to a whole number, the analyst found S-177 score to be 184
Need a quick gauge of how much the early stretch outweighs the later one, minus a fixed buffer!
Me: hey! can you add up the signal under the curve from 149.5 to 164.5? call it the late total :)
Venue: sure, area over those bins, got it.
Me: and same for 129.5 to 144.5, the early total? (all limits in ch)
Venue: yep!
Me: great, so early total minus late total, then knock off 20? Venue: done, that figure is 50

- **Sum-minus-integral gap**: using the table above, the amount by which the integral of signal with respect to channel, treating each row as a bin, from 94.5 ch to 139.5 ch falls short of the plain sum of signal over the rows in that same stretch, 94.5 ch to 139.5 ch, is -6464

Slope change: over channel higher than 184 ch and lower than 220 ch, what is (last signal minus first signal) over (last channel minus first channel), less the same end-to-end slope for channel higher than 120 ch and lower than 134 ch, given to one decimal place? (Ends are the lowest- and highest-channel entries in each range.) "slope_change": 0.5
